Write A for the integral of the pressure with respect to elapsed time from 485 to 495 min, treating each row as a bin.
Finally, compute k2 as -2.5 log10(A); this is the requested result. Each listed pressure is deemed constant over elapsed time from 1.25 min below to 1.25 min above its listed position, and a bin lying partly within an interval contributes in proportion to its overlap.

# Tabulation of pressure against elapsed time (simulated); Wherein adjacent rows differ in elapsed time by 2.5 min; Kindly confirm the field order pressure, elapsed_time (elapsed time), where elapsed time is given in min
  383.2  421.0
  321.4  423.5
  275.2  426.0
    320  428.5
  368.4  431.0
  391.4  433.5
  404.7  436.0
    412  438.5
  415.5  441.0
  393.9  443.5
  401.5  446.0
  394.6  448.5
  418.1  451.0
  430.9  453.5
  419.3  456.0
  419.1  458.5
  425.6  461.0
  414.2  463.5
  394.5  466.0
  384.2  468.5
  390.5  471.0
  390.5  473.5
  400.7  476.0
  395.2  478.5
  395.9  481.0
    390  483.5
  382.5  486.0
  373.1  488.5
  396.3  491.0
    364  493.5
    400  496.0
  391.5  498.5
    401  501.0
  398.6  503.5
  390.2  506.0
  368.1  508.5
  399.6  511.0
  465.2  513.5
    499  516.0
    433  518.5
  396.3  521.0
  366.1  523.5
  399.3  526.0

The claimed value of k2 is -8.95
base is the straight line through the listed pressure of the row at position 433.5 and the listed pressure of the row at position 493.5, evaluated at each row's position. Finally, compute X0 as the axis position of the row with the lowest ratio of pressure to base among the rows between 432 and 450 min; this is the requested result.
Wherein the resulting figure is 433.5 min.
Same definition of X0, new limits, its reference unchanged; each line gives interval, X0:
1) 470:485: 471.0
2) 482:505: 493.5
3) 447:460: 448.5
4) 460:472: 468.5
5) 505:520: 508.5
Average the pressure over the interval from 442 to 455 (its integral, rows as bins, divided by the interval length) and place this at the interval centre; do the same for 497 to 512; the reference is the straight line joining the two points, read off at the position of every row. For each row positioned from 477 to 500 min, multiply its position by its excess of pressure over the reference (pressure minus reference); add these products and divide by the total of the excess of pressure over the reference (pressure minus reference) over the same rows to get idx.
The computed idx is 488.4 min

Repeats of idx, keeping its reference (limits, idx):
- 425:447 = 429.2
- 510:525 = 515.0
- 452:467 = 457.0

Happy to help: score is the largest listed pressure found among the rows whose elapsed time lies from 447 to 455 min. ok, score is 430.9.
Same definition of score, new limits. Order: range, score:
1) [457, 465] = 425.6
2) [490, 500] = 400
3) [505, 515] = 465.2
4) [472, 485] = 400.7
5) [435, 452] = 418.1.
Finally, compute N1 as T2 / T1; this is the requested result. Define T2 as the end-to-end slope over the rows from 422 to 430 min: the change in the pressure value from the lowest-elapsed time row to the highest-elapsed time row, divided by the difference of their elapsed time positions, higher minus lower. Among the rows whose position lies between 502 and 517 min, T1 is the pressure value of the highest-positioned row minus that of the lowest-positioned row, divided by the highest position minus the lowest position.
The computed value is 0.0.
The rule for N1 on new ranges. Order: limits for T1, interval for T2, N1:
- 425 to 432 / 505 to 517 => 0.6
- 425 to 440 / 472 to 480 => 0.1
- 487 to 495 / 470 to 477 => -1.1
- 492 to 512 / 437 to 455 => 0.6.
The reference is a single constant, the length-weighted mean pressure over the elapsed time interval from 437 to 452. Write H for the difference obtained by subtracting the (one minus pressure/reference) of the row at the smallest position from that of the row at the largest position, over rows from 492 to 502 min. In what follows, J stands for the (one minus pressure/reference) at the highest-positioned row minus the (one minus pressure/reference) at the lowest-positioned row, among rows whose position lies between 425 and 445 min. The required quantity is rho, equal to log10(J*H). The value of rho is -1.6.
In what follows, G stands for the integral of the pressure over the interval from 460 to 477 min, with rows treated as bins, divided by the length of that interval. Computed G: 400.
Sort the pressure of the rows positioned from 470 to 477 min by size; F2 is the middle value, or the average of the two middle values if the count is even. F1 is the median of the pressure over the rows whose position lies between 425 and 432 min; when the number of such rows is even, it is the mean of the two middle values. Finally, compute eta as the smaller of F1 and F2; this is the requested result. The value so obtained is 320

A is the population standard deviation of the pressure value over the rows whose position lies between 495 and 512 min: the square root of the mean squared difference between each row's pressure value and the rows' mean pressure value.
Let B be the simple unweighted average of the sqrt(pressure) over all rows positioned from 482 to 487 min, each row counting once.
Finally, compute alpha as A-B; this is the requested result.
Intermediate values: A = 10.8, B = 19.7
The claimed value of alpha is -9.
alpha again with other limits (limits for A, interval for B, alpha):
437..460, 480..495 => -8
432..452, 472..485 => -10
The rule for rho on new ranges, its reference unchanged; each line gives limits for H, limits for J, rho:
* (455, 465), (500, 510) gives -3.0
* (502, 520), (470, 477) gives -2.7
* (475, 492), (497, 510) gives -3.2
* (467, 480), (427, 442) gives -2.2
